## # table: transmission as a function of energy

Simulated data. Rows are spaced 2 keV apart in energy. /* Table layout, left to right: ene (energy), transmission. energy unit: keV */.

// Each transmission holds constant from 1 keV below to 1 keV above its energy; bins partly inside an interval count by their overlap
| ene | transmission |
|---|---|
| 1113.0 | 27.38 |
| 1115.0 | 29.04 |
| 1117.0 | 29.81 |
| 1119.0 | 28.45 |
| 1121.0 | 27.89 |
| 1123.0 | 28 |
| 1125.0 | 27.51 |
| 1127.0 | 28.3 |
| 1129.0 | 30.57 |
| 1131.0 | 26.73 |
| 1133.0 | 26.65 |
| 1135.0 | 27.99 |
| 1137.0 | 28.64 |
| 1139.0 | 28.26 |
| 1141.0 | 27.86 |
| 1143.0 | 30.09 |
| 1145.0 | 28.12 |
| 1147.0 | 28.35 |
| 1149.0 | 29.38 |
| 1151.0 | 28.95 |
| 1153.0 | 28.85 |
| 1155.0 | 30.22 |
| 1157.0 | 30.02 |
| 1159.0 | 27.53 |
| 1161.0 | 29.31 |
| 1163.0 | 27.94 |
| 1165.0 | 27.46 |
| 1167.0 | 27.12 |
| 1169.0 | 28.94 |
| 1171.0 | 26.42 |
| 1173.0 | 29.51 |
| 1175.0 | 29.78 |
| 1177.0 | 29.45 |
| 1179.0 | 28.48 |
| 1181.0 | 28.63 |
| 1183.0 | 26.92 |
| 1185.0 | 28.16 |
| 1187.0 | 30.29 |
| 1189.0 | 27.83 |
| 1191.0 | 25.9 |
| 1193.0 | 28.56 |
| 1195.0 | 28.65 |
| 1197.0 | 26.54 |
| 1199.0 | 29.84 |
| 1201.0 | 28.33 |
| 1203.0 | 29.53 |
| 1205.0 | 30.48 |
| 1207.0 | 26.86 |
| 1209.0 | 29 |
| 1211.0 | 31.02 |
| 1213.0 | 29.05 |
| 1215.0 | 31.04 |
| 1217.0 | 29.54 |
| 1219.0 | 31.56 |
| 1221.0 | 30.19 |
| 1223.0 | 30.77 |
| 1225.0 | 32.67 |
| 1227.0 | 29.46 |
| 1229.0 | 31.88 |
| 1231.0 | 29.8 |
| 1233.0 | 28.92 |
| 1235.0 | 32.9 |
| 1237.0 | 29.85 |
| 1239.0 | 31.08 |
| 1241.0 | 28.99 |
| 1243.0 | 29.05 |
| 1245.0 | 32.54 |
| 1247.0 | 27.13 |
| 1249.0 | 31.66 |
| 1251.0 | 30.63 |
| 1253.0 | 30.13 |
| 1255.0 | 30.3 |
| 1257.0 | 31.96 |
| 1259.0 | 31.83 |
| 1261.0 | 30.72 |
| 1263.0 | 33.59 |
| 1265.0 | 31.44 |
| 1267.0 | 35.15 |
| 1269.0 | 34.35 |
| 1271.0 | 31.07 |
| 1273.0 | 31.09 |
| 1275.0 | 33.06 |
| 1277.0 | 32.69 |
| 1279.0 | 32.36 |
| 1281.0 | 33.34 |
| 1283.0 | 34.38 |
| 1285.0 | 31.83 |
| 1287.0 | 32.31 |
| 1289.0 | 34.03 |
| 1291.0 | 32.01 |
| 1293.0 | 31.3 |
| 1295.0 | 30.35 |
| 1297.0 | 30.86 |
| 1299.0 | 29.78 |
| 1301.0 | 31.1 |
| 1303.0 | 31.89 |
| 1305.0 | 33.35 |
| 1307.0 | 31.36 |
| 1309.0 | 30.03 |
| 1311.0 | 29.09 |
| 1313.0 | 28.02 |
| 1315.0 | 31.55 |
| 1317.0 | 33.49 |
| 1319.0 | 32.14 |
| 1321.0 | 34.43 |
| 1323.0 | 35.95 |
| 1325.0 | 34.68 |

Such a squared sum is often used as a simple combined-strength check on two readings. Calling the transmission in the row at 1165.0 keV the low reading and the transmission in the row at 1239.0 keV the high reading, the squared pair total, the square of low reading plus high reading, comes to 3427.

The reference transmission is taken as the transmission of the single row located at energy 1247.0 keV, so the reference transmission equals 27.13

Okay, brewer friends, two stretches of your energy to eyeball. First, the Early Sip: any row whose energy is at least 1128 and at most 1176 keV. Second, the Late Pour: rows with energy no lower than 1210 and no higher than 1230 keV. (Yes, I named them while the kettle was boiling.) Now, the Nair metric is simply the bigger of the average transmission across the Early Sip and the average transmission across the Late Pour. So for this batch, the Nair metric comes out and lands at 30.7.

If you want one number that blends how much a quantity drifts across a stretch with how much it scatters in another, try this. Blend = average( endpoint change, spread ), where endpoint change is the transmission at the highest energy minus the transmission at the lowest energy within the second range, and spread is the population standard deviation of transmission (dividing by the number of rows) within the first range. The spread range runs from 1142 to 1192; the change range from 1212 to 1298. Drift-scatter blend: 1.5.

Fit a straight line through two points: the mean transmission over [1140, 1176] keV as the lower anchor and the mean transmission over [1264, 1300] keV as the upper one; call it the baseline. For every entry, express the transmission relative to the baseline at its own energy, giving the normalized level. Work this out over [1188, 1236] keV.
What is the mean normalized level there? 0.978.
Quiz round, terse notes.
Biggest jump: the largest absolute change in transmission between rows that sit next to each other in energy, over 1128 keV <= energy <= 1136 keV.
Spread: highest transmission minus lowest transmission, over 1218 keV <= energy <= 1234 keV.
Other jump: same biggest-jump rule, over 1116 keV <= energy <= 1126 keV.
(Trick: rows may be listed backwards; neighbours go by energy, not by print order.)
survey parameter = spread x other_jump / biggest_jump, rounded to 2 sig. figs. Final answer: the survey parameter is 1.3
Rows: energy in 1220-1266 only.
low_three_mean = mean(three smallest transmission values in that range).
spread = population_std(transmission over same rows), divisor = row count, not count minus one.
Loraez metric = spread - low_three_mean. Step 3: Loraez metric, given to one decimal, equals -26.8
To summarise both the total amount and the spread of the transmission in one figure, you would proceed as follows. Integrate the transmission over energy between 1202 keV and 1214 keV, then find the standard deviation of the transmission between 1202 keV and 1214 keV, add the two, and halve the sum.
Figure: 177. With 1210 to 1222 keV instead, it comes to 183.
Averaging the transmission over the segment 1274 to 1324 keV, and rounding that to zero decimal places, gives 32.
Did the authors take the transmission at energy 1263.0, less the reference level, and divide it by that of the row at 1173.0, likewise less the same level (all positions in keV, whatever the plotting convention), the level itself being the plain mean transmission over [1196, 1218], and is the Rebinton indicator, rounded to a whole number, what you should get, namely 14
